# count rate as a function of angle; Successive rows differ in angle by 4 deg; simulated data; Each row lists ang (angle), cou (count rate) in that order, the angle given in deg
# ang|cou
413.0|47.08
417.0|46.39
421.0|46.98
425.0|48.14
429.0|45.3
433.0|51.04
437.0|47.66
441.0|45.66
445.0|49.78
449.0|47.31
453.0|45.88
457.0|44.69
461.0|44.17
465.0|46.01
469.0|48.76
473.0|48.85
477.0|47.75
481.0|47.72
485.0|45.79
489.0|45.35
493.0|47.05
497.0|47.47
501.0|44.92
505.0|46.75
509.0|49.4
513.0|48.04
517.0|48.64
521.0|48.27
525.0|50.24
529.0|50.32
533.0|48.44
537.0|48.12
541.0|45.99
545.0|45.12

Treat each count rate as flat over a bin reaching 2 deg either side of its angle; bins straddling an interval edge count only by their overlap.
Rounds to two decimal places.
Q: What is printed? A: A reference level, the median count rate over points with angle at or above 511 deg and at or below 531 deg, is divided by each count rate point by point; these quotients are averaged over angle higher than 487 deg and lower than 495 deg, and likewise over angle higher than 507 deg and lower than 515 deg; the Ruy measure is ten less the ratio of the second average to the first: 9.05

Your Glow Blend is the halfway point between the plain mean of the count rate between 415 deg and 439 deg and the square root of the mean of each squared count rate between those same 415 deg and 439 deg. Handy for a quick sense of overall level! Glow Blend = 47.6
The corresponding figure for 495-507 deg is 46.4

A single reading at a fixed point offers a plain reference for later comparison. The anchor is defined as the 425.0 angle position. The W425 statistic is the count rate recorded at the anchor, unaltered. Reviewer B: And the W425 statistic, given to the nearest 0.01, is 48.14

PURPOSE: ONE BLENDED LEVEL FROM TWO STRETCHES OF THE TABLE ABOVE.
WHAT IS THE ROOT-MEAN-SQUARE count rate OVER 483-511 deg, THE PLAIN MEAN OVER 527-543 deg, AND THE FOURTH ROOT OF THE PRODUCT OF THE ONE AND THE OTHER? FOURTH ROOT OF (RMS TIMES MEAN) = 6.89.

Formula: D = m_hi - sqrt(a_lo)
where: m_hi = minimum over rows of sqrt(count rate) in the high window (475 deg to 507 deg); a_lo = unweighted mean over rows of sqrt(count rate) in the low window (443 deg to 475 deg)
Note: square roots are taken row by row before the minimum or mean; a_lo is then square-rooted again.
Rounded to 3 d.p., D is 4.085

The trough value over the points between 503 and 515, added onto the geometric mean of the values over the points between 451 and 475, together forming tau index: 93.1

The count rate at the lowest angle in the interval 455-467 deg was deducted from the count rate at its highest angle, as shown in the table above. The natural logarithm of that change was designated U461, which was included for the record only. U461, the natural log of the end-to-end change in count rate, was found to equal 0.3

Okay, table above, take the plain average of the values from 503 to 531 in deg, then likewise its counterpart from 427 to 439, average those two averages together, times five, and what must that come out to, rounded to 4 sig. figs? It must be 242.0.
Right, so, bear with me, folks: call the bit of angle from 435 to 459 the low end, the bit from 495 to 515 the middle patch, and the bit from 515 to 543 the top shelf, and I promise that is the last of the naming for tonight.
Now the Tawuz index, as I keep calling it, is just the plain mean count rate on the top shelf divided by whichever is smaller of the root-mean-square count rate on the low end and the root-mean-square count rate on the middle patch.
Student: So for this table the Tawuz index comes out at 1.04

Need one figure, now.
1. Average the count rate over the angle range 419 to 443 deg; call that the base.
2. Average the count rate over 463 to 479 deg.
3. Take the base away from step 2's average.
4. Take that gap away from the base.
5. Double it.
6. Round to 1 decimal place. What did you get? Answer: 94.2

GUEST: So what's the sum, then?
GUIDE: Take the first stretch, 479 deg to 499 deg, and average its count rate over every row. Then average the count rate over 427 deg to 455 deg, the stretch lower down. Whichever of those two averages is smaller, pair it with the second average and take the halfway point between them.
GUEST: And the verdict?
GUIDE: 47.1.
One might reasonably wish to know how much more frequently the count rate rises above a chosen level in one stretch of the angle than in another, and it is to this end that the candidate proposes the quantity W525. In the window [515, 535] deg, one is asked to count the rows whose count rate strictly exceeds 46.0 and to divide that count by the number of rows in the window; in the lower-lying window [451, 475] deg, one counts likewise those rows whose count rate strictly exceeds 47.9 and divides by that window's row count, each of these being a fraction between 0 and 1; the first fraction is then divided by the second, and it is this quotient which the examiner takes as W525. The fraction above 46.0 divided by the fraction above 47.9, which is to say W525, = 3.00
